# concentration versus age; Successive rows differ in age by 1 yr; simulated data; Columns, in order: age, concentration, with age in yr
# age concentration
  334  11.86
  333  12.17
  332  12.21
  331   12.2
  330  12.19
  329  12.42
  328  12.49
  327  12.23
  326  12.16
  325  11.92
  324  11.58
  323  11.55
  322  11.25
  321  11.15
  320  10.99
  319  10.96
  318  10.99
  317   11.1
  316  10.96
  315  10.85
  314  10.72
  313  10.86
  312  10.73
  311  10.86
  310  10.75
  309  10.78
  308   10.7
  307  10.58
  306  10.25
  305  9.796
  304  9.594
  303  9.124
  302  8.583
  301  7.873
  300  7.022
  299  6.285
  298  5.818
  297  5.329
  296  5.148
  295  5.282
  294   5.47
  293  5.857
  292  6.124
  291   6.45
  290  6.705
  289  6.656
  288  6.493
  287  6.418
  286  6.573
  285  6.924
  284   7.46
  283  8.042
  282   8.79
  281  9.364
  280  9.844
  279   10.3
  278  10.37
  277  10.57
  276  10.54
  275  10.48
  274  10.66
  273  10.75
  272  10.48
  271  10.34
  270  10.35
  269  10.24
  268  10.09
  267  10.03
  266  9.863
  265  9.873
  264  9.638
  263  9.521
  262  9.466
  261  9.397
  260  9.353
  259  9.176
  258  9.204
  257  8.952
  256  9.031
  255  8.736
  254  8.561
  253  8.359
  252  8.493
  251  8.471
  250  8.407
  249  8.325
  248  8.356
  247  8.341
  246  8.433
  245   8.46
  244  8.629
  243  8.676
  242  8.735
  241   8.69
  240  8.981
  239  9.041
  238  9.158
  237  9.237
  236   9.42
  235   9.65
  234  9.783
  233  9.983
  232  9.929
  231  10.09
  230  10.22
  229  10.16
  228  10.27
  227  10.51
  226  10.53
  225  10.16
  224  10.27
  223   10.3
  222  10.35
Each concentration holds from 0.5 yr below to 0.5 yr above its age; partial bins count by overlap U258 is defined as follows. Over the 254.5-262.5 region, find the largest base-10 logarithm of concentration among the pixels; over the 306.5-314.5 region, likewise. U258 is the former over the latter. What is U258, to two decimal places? 0.94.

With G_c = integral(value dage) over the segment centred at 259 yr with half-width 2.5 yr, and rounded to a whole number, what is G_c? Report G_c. 46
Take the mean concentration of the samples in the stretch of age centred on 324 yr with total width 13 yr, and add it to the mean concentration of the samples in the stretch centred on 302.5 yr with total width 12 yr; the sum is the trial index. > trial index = 20.1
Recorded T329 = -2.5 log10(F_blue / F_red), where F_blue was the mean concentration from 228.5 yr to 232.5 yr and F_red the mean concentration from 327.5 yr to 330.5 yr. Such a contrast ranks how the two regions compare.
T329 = 0.2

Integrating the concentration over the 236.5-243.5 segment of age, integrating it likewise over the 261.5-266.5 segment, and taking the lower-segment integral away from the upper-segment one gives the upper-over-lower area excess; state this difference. -14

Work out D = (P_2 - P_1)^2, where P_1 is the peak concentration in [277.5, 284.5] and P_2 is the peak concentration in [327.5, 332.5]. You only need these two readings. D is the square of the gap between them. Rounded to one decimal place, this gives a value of 4.5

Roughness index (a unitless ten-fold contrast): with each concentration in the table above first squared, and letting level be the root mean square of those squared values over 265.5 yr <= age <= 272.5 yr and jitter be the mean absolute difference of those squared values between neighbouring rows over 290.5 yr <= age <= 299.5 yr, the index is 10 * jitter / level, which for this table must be 0.34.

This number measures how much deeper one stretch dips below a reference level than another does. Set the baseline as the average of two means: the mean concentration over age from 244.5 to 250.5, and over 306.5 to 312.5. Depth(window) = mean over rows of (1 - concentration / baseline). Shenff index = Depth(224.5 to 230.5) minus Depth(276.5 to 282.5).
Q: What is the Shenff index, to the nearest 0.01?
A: -0.05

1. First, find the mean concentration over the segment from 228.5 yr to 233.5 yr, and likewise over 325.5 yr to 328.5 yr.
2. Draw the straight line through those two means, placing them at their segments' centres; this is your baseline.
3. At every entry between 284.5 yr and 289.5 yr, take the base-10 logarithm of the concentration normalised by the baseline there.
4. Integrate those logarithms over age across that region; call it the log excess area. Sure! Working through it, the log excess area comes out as -1.18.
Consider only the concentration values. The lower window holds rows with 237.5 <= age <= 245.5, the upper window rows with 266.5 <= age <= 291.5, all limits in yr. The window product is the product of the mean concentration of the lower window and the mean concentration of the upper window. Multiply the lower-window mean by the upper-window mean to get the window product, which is 79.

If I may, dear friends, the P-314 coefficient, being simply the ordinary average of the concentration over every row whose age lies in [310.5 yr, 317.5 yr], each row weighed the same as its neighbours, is 10.9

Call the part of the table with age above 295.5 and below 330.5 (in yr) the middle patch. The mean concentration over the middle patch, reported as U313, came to 10.2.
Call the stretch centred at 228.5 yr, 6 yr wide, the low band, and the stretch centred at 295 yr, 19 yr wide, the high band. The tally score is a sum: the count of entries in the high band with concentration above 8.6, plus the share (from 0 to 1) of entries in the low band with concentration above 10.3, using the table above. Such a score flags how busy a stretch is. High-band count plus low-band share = 2.3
